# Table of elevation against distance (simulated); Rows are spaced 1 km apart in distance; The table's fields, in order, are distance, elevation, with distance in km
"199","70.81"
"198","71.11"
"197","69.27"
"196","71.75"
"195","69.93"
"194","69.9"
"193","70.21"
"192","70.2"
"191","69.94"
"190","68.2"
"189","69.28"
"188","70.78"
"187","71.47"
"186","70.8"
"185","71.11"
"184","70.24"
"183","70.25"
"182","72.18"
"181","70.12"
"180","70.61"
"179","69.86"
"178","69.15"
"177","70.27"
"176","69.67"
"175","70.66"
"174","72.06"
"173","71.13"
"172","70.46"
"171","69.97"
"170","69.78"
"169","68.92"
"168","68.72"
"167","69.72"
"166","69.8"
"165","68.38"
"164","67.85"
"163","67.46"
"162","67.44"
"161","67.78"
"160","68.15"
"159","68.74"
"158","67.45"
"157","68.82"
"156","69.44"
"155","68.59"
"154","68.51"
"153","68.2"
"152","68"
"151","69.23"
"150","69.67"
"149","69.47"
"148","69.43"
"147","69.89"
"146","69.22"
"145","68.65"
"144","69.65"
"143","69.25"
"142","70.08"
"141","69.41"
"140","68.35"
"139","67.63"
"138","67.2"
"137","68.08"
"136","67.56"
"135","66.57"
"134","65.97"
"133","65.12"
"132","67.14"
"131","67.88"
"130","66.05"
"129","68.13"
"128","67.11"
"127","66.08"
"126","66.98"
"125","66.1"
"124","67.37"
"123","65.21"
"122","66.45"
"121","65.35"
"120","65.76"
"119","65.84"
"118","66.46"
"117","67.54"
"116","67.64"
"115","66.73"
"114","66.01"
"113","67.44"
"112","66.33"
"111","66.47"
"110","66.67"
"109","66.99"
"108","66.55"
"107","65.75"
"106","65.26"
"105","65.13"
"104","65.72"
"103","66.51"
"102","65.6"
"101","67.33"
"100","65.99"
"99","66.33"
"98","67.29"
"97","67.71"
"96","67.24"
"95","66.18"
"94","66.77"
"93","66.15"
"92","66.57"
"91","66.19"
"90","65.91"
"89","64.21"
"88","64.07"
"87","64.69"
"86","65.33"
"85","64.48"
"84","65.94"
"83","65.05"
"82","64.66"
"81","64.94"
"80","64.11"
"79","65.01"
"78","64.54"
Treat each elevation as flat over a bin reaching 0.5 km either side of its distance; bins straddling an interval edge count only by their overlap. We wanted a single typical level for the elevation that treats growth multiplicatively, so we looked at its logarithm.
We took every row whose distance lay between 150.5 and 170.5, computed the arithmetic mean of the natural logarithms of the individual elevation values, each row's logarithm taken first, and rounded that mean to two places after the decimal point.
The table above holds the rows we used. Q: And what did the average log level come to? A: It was 4.23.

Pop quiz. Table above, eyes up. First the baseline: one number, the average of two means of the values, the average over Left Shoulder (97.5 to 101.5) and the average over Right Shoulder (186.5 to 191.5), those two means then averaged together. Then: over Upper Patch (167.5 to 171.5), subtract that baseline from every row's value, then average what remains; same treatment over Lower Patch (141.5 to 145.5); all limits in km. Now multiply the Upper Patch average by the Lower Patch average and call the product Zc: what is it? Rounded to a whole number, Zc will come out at 1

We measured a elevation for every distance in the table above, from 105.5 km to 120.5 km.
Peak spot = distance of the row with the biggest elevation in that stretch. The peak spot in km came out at 116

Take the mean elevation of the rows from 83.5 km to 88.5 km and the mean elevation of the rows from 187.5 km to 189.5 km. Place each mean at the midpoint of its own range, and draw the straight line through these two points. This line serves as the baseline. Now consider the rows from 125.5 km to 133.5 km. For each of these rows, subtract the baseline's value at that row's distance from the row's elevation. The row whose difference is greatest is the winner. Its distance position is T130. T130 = 129 km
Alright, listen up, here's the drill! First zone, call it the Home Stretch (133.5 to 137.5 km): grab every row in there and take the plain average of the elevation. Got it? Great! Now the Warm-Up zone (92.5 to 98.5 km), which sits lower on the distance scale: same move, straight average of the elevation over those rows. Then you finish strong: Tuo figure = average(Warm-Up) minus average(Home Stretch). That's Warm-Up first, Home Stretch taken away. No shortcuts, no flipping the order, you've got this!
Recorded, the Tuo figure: 0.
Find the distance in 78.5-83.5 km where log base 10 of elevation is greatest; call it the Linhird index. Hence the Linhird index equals 83 km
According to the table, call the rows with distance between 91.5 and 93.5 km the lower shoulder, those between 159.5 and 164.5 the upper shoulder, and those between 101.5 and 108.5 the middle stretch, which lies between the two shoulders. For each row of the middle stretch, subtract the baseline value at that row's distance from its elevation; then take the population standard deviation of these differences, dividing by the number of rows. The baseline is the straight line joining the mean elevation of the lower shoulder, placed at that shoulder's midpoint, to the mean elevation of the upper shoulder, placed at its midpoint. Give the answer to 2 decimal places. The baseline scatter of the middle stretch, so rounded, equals 0.51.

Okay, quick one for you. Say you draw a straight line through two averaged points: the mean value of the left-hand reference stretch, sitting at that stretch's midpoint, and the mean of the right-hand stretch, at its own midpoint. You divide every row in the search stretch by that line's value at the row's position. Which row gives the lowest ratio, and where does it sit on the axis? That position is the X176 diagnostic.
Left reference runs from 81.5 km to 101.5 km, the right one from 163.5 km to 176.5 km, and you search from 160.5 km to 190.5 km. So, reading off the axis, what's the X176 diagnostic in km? 190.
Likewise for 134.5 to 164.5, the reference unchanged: 163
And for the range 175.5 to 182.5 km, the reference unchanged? 178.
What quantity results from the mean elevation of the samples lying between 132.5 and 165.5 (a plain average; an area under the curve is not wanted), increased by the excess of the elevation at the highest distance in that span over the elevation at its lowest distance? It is 71.6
